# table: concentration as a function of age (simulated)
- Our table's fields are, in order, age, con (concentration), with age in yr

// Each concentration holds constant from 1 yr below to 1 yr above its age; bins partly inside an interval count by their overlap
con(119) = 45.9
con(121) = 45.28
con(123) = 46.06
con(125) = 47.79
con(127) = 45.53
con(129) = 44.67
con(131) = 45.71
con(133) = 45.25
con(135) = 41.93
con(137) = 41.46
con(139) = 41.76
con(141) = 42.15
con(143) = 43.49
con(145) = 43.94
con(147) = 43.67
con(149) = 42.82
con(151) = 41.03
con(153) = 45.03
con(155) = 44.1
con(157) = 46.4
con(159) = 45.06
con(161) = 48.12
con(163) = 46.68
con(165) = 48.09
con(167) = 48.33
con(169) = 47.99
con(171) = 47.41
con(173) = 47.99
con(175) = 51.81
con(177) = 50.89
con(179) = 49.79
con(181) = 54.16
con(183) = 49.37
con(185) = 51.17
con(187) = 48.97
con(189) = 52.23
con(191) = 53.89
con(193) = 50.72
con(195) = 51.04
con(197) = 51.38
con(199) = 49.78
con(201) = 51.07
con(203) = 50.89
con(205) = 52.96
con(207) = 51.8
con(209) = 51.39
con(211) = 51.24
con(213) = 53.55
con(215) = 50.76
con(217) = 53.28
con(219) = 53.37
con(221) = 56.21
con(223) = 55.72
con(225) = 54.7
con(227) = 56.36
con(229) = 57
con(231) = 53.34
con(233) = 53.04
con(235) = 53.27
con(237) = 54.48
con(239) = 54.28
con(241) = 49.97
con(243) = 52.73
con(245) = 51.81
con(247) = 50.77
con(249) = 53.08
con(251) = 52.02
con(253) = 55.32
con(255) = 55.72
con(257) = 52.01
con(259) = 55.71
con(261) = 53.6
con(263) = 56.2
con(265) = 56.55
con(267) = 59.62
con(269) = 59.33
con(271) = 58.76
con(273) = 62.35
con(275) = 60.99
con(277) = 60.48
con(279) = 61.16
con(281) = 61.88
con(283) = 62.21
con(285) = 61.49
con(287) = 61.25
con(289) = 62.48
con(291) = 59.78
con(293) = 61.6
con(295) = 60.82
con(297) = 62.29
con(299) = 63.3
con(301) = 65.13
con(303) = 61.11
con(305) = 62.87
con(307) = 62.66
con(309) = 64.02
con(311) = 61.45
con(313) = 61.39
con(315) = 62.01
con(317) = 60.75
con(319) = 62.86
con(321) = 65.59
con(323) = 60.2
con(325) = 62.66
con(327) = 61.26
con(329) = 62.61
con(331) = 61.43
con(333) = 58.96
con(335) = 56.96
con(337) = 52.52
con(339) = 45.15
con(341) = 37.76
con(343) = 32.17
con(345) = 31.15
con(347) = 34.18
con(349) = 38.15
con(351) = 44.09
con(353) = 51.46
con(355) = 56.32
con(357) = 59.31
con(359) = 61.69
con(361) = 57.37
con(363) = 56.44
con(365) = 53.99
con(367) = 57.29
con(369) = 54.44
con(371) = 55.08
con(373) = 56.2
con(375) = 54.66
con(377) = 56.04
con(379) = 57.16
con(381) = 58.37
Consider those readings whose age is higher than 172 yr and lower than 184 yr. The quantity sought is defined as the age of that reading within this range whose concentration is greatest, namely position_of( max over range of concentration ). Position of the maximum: 181 yr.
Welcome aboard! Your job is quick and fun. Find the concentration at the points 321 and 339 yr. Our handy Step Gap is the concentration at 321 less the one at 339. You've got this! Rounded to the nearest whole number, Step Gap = 20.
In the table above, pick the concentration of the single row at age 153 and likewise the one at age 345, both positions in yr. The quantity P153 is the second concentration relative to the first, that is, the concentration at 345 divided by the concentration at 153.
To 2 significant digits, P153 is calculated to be 0.69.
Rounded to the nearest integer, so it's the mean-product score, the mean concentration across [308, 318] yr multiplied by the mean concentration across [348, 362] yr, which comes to 3259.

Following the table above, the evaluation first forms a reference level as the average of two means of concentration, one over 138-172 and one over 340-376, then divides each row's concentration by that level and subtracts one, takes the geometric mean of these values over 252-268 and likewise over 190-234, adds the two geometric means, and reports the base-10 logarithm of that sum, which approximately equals -0.55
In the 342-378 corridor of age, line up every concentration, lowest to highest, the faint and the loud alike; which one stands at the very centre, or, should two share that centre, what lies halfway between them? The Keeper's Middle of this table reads 54.9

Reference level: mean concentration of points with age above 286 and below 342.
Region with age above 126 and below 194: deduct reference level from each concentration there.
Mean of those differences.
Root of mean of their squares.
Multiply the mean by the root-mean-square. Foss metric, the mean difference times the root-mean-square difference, -181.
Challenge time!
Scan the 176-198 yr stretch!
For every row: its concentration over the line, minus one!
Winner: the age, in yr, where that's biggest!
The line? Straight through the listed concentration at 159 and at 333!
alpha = 181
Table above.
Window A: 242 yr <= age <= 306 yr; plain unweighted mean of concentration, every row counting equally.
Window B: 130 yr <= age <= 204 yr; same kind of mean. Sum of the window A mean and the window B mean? 106.0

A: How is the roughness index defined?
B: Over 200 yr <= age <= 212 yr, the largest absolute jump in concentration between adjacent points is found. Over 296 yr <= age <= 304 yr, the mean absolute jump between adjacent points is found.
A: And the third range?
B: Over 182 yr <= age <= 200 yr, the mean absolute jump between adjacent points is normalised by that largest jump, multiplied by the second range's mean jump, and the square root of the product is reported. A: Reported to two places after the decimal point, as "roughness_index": 1.41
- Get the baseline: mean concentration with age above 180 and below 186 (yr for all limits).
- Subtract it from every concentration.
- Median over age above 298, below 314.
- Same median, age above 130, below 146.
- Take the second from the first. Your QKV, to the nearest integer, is 20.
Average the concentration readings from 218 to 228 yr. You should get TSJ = 55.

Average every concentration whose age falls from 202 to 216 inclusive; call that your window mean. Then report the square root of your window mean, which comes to 7.2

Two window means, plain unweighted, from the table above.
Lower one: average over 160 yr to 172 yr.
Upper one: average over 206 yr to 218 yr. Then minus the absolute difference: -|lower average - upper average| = -4.2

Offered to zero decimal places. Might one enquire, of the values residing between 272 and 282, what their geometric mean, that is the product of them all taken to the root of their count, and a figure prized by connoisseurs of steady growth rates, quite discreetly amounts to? 61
